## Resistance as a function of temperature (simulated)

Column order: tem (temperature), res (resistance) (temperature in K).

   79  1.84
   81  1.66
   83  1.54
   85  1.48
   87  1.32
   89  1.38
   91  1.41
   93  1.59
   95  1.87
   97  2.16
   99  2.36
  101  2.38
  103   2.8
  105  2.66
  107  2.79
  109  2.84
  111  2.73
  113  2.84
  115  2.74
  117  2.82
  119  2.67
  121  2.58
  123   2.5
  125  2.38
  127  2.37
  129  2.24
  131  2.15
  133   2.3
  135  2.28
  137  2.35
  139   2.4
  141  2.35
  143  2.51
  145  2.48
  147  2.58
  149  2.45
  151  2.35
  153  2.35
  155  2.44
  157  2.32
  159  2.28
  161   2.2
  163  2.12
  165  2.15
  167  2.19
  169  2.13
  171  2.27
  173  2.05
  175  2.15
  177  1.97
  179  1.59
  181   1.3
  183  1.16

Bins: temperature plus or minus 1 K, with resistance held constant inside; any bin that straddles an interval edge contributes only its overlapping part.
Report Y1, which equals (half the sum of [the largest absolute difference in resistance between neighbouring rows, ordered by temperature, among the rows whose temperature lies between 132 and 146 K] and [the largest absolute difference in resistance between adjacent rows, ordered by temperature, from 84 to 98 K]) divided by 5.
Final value 0.045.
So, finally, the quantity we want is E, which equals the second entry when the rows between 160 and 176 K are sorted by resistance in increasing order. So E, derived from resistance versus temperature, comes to 2.12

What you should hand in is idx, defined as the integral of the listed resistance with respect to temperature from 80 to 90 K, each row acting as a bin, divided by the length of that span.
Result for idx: 1.48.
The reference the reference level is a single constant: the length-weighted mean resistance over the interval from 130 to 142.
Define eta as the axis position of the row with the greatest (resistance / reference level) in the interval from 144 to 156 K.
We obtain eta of 147 K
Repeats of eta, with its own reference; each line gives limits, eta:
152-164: 155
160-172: 171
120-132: 121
